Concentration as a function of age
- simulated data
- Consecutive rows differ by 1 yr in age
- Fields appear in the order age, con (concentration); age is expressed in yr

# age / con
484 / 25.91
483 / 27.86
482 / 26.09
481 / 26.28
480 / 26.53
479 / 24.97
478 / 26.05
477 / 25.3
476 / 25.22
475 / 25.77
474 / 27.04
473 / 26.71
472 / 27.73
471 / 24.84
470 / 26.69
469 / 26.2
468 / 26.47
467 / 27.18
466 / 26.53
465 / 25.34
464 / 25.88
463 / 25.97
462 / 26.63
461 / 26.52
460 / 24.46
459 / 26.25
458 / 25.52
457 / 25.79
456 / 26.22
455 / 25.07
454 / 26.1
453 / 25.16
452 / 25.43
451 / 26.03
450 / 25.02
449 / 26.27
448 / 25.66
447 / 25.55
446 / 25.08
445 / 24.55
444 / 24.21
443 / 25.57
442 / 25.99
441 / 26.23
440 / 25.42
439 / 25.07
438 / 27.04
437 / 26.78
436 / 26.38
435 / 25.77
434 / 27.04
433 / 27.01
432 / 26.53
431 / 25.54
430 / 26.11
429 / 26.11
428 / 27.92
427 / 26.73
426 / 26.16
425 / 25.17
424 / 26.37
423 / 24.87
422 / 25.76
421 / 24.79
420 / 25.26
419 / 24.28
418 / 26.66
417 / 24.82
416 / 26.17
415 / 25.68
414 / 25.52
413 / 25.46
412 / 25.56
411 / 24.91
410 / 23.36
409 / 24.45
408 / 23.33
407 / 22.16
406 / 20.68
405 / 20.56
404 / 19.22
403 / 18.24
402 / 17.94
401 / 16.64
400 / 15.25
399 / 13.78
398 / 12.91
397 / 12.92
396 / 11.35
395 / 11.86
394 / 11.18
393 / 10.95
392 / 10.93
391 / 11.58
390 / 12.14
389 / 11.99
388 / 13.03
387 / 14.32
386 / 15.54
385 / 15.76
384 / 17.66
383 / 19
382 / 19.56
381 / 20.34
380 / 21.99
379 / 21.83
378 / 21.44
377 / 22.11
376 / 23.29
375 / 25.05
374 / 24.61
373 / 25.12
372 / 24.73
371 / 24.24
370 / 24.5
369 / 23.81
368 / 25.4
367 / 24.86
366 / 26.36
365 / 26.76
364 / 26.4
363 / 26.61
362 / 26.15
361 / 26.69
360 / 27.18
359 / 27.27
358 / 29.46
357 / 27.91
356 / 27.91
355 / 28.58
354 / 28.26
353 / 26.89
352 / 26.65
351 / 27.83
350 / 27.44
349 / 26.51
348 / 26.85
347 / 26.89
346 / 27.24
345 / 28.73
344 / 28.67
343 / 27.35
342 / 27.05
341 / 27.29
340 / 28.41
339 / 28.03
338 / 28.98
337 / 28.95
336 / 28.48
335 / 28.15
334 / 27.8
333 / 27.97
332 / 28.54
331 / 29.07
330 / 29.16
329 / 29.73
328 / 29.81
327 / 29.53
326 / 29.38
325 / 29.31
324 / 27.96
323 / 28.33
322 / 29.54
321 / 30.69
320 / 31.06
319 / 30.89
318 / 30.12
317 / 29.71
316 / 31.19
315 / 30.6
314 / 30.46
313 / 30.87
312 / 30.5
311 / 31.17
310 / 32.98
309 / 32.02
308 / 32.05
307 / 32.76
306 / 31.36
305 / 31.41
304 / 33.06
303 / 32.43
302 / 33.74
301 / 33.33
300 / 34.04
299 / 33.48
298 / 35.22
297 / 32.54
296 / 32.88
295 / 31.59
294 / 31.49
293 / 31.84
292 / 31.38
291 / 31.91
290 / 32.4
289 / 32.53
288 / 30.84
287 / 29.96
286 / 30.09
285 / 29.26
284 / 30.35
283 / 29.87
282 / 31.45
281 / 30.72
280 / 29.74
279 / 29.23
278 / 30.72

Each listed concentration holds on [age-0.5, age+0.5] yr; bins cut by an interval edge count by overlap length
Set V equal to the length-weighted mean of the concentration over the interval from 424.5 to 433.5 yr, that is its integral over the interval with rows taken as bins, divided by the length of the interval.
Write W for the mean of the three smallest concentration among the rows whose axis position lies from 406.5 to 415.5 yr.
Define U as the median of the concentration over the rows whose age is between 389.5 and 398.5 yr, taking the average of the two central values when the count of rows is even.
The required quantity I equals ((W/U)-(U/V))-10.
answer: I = -8.46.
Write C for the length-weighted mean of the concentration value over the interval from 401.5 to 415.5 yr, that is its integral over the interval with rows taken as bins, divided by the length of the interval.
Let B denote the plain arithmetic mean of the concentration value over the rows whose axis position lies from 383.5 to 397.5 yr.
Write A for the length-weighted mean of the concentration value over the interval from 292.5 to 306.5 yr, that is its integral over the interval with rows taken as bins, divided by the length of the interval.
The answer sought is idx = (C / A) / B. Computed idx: 0.053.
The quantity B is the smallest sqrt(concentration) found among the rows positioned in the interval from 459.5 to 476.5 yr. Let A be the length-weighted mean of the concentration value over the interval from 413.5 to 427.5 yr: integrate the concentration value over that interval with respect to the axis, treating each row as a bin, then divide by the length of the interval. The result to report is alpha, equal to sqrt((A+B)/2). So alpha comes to 3.91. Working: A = 26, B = 4.9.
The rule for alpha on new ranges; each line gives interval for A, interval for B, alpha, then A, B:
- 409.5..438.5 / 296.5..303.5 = 3.97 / 26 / 5.7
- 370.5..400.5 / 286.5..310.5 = 3.37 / 17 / 5.5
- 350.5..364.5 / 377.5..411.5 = 3.92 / 27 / 3.3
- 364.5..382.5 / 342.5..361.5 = 3.80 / 24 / 5.1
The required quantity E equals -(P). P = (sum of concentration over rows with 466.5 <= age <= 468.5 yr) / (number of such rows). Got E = -26.8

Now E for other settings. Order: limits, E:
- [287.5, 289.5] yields -31.7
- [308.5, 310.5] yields -32.5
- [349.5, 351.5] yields -27.6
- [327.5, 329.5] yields -29.8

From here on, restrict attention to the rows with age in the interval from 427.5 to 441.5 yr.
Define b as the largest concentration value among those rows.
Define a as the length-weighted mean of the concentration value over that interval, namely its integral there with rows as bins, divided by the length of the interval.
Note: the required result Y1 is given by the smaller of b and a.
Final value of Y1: 26.4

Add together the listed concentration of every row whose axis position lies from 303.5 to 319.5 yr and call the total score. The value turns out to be 501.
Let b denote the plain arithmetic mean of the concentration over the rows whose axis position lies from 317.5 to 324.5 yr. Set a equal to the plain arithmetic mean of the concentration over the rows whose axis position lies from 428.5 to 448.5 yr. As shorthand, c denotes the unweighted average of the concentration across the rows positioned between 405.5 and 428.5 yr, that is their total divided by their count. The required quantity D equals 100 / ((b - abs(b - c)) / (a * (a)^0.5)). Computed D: 526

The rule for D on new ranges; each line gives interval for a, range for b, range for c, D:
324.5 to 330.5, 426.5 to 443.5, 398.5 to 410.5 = 816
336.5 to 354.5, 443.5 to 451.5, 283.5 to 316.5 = 777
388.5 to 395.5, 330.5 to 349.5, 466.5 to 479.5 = 149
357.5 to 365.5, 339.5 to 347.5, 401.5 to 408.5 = 693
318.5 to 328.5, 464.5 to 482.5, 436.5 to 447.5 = 631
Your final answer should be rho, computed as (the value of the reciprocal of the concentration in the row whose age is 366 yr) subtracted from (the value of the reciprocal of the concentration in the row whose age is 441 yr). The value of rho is 0.000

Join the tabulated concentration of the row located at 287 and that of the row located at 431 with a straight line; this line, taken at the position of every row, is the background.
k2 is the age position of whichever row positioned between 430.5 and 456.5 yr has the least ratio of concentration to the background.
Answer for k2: 444 yr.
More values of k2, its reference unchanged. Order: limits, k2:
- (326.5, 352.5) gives 349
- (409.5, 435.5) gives 410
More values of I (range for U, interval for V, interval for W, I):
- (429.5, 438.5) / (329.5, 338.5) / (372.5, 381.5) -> -10.13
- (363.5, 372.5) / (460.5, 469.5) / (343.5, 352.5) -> -9.87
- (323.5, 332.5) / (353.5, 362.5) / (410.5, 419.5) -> -10.22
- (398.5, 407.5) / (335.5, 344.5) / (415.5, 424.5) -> -9.30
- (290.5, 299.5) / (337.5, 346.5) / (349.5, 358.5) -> -10.29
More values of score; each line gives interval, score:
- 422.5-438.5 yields 422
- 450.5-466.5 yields 413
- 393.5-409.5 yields 272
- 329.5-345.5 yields 453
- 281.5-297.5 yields 500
